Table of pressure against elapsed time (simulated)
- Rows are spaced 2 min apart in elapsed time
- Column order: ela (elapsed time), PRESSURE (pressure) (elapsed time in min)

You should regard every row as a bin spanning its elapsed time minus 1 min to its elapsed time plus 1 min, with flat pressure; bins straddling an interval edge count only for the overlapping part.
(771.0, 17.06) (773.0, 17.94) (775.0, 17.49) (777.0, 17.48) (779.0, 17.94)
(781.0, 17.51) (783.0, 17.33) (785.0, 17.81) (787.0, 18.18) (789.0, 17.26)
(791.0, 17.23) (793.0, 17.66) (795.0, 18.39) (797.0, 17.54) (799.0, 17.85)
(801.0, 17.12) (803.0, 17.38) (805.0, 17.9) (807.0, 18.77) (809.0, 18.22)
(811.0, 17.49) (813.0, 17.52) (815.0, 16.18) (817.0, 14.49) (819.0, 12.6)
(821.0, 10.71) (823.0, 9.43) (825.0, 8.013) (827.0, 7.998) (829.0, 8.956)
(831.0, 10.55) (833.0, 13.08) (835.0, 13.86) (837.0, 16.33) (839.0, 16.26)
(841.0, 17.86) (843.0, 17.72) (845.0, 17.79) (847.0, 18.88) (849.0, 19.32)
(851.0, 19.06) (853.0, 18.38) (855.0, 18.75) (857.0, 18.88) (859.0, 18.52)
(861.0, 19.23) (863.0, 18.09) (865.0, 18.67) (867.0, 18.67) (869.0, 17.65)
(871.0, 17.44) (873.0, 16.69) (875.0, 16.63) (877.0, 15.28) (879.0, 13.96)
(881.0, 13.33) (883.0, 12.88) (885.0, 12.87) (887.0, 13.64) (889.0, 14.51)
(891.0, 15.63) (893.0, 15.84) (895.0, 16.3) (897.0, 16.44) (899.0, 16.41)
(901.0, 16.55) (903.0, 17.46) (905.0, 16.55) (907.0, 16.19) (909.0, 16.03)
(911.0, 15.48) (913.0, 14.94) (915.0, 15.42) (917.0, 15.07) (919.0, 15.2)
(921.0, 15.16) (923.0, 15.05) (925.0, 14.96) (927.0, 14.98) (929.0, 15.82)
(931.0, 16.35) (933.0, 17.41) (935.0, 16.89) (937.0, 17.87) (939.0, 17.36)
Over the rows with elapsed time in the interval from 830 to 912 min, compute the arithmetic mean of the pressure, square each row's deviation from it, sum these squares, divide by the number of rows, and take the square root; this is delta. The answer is 2.1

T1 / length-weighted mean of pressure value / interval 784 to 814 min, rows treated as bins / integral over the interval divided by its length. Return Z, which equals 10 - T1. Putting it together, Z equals -7.8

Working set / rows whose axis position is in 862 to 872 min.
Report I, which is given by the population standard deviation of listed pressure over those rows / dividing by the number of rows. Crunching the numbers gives 0.51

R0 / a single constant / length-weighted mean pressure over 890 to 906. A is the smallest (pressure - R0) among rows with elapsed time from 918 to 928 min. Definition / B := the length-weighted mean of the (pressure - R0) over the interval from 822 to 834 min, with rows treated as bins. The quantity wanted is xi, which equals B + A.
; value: -8.2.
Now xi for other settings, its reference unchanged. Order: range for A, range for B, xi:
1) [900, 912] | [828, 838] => -4.8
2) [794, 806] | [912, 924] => -0.5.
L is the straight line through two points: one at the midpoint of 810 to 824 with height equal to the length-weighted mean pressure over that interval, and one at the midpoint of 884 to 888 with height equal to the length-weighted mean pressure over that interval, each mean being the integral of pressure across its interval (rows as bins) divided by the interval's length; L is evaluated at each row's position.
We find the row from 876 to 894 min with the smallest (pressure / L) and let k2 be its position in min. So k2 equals 883.0 min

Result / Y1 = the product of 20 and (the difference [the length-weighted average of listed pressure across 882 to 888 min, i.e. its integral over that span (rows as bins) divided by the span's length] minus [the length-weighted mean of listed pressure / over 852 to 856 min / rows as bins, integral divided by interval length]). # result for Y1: -109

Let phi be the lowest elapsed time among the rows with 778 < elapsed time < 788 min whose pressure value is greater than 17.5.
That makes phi 779.0 min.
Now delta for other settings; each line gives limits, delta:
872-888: 1.5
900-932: 0.7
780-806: 0.4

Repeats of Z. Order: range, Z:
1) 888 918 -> -5.9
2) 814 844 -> -2.9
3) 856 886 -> -6.6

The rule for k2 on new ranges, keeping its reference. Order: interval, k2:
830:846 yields 831.0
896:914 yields 913.0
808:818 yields 817.0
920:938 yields 925.0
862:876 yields 875.0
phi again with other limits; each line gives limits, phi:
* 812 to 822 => 813.0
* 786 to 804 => 787.0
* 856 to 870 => 857.0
